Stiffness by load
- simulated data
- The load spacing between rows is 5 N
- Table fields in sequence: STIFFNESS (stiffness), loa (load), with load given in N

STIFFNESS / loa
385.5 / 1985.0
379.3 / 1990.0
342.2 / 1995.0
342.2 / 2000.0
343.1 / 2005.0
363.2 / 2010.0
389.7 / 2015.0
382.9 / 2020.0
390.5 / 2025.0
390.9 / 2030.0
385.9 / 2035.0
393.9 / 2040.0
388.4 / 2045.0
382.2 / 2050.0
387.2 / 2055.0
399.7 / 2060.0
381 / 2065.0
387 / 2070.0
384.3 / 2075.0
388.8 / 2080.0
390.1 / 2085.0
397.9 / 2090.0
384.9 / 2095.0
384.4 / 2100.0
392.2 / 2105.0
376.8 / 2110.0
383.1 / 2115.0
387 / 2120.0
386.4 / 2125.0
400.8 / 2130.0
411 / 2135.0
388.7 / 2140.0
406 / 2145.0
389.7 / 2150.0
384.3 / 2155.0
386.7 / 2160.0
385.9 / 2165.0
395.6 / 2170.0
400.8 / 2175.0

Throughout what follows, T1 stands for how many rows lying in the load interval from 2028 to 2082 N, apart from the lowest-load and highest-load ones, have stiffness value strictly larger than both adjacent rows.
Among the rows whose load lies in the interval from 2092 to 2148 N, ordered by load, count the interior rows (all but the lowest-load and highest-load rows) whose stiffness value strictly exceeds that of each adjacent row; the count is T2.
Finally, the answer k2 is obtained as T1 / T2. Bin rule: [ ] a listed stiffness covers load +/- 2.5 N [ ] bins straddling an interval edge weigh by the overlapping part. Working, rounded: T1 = 3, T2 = 3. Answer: 1.00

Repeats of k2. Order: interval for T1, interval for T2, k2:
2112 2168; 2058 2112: 1.33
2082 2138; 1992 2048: 1.00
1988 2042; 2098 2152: 0.50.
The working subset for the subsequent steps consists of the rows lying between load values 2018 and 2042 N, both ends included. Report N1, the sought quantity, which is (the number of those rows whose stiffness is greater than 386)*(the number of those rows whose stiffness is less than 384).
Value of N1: 3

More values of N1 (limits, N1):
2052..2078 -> 3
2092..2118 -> 2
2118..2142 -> 0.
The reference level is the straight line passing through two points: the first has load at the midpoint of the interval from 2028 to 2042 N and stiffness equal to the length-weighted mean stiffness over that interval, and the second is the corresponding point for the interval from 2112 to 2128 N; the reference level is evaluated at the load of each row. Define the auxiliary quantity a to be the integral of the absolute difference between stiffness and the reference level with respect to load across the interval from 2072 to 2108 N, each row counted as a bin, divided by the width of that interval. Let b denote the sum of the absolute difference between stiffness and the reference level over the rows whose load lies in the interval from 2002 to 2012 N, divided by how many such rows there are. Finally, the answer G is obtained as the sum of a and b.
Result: 42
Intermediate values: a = 4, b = 38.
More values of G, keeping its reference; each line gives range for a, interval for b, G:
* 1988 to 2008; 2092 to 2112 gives 46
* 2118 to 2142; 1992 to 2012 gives 54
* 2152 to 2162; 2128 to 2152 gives 16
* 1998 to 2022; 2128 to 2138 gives 48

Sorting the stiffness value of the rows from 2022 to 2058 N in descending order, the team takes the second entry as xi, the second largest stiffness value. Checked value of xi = 390.9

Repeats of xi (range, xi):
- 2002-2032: 390.5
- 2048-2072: 387.2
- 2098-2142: 400.8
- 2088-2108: 392.2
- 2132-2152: 406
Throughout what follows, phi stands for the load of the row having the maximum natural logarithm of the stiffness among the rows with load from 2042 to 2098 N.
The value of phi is 2060.0 N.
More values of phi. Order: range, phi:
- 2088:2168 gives 2135.0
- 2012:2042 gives 2040.0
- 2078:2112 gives 2090.0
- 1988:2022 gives 2015.0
